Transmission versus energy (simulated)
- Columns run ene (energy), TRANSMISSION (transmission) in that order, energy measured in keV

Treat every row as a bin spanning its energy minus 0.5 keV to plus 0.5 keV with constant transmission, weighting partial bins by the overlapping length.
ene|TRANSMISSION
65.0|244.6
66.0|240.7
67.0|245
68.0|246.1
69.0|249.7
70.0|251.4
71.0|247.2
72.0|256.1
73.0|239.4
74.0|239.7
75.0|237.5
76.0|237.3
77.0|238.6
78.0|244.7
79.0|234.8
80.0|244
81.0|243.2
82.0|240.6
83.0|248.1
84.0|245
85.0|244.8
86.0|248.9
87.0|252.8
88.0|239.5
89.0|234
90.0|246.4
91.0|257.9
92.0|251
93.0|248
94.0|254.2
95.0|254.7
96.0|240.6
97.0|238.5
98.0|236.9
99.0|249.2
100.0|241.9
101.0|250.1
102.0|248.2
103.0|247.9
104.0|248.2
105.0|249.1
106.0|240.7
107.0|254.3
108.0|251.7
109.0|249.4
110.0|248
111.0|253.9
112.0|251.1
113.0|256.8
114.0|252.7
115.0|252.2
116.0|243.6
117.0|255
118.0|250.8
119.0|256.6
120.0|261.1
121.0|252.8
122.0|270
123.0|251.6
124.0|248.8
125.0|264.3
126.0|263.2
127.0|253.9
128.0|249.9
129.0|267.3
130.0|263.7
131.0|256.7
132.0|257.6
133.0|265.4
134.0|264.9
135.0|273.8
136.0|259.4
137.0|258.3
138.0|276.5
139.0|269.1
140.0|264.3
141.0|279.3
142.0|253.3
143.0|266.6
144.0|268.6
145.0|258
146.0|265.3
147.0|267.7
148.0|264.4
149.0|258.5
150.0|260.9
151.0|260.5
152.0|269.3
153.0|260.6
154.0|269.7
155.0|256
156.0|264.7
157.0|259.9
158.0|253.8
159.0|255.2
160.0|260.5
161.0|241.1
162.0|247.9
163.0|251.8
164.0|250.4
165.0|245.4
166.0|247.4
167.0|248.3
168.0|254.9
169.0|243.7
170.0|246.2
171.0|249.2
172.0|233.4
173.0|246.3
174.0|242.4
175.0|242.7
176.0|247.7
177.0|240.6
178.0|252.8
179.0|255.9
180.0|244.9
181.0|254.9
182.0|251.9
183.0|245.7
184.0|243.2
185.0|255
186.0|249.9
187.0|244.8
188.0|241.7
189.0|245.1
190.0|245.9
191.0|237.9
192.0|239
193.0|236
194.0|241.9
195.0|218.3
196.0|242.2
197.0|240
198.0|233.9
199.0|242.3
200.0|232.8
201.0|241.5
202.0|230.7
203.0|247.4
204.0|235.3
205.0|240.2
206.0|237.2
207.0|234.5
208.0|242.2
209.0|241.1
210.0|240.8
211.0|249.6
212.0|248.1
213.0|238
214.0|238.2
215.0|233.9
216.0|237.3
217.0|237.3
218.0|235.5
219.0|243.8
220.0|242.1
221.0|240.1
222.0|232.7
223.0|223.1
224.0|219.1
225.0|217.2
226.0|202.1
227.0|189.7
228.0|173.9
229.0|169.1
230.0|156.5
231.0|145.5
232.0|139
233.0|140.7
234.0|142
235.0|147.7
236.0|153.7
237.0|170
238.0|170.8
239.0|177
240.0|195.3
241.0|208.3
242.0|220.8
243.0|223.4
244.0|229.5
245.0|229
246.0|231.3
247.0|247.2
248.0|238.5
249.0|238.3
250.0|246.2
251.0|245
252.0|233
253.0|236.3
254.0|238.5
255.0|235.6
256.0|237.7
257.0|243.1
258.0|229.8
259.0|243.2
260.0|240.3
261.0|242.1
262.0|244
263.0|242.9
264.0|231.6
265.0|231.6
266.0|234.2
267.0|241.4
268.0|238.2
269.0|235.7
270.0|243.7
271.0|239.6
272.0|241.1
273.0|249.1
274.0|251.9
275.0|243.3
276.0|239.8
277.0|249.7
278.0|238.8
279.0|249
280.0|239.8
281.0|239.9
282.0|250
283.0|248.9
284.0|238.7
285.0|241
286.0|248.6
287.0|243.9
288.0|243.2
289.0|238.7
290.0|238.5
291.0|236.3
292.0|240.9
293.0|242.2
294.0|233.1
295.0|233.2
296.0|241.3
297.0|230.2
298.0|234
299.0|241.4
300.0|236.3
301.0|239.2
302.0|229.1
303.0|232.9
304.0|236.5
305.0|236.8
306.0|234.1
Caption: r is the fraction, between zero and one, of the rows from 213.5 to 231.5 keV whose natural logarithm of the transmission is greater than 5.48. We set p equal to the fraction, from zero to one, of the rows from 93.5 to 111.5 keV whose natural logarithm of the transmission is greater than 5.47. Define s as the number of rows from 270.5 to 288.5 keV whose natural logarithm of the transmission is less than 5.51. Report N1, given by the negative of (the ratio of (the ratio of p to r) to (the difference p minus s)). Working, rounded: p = 0.94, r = 0.2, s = 11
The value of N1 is 0.6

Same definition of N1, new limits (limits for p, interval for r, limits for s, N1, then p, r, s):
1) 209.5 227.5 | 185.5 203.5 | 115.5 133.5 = 1.3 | 0.44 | 0.6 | 1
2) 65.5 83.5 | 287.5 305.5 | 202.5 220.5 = 0.2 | 0.89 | 0.3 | 15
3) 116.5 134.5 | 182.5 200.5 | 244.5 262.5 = 0.1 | 1.00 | 0.7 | 17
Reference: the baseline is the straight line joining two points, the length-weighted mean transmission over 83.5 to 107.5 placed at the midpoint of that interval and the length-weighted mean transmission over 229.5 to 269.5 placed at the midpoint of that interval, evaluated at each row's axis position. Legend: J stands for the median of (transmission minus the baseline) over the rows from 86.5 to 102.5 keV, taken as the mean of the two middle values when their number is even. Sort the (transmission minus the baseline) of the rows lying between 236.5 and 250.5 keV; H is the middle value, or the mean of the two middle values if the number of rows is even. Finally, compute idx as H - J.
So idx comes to 9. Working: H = 11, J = 2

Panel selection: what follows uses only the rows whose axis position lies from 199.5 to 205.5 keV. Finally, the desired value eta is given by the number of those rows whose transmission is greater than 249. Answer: 0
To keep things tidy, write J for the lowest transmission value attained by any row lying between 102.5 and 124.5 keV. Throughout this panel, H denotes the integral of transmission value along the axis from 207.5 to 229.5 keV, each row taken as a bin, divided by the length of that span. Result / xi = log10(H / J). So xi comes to -0.03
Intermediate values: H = 227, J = 240.7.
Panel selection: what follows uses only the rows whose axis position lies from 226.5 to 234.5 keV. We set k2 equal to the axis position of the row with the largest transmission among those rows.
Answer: 227.0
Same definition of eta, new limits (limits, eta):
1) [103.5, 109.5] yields 4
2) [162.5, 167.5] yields 2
